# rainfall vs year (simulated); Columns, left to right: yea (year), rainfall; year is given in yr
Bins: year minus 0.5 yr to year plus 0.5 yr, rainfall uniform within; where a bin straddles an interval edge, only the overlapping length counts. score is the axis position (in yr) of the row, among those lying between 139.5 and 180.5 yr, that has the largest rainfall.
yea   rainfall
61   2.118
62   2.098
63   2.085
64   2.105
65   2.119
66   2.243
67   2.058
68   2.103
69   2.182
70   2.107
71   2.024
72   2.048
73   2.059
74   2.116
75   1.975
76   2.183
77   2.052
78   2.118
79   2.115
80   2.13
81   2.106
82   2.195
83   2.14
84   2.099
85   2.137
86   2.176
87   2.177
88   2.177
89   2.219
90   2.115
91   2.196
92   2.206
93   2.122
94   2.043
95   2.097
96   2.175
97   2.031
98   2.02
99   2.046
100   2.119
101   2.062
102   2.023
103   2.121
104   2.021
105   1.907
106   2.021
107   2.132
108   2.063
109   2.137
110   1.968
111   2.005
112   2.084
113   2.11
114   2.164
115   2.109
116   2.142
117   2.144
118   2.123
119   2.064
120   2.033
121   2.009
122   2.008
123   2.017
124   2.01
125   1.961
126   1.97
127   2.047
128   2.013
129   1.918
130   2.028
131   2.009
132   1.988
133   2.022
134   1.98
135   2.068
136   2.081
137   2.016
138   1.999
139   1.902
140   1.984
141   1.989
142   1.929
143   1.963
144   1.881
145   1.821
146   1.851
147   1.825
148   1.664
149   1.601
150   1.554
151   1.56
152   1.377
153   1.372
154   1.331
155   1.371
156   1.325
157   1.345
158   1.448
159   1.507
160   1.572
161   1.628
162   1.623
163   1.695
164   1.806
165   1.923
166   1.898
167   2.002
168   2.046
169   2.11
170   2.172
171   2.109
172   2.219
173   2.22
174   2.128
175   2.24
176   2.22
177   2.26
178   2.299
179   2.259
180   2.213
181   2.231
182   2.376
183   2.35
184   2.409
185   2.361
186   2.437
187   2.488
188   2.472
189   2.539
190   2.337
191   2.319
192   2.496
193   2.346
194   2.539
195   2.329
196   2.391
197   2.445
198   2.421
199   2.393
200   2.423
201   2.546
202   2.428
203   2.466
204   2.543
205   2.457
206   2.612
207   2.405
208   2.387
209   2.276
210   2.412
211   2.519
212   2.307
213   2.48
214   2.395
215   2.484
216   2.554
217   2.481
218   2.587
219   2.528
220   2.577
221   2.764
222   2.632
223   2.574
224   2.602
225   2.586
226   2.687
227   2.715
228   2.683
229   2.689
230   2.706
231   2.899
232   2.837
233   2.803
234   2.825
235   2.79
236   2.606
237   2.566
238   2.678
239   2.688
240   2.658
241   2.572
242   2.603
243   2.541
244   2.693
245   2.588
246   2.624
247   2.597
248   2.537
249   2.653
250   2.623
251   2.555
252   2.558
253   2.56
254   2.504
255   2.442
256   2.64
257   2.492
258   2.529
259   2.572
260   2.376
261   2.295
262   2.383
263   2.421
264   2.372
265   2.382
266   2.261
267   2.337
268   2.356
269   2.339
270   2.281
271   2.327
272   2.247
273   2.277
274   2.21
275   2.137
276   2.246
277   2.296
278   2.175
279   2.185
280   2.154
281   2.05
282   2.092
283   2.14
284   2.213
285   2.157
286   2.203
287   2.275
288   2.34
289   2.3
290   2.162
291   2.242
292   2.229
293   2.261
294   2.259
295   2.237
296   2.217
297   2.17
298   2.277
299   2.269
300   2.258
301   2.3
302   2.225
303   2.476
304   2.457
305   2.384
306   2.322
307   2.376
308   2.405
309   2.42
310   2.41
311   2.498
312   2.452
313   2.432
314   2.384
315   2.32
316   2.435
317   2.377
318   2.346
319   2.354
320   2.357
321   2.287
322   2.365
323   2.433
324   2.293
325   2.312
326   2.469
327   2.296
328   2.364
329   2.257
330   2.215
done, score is 178 yr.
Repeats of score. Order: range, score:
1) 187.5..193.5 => 189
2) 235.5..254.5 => 244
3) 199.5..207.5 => 206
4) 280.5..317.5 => 311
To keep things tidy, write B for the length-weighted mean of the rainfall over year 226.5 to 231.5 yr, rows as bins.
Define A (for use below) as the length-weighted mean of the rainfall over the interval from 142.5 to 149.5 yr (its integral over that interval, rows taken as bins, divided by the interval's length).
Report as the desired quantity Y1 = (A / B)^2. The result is 0.4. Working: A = 1.80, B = 2.7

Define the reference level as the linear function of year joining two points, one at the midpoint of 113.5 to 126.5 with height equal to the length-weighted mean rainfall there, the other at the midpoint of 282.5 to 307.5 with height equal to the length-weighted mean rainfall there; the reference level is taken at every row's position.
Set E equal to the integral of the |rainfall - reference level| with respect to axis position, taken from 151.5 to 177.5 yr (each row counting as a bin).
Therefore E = 9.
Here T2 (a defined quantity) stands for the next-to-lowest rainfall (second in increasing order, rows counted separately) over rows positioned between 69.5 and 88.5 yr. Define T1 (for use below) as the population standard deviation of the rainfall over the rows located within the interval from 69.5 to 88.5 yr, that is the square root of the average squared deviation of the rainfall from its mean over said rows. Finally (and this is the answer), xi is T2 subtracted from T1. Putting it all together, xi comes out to -1.97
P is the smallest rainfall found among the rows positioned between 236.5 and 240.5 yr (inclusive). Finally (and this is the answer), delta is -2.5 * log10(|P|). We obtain -1.02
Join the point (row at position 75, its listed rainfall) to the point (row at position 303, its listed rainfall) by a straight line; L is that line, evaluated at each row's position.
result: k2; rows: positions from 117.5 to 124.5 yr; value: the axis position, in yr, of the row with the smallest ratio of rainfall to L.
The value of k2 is 124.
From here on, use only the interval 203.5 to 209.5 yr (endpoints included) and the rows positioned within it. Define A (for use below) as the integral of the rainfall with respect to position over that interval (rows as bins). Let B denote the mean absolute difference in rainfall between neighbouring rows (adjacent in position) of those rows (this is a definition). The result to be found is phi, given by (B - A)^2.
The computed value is 212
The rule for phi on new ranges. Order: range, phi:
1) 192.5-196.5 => 89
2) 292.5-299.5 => 245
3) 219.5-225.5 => 245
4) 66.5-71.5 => 108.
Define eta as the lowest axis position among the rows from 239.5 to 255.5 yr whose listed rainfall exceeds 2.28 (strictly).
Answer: 240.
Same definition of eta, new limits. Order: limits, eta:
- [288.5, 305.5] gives 289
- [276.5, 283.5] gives 277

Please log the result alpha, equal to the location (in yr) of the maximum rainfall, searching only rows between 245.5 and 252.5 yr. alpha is 249 yr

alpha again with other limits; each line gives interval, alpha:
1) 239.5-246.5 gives 244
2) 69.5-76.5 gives 76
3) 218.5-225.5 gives 221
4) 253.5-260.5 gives 256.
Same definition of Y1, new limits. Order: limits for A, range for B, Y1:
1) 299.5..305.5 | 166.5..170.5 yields 1.3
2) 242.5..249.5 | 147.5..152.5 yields 2.8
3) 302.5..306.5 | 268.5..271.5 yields 1.1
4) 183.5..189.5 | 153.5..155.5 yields 3.3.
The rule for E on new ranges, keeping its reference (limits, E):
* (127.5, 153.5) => 6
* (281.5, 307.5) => 2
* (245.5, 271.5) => 6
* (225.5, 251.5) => 12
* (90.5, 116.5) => 2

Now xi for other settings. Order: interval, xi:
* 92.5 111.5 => -1.90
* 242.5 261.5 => -2.28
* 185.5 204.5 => -2.26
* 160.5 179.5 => -1.41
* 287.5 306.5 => -2.09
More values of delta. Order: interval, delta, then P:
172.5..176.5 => -0.82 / 2.128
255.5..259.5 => -0.99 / 2.492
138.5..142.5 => -0.70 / 1.902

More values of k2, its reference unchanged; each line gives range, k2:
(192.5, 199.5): 195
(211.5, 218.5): 212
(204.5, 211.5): 209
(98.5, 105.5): 105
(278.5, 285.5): 281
